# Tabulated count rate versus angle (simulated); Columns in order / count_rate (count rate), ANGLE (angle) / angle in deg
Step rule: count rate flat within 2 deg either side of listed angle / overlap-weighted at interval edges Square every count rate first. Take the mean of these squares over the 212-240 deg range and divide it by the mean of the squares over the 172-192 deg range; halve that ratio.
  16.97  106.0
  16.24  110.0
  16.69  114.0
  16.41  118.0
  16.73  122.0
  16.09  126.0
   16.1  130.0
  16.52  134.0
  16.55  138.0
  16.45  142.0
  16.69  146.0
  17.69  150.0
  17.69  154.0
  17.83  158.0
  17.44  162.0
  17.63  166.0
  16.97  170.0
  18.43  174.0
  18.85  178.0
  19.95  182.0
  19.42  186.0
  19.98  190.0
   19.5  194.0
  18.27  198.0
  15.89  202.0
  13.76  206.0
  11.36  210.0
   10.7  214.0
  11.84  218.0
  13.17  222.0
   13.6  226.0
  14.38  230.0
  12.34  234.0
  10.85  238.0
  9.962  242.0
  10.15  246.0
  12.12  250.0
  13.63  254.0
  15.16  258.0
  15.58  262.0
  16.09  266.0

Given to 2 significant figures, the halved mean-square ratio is 0.21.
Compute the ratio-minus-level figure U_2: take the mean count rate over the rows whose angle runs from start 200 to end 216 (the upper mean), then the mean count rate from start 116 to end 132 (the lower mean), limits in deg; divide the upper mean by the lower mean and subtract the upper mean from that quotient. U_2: -12.1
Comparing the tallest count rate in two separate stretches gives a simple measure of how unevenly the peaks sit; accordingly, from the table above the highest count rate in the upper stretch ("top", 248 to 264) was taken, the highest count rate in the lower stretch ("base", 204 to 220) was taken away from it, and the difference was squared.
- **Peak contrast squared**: 3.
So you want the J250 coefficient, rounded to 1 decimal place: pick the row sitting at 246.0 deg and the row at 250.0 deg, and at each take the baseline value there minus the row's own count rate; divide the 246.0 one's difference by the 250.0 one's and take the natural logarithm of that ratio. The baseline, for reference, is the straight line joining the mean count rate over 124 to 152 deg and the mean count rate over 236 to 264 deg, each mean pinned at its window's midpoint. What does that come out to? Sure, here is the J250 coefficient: 1.9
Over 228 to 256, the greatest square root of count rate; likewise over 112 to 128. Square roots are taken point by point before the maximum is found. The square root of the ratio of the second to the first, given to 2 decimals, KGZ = 1.04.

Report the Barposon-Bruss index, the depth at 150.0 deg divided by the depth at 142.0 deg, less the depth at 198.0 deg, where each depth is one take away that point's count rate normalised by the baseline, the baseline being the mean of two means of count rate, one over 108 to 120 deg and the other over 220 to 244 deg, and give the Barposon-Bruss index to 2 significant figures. 1.9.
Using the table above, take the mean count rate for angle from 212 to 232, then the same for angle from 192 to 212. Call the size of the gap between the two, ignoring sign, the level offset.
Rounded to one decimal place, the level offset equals 3.0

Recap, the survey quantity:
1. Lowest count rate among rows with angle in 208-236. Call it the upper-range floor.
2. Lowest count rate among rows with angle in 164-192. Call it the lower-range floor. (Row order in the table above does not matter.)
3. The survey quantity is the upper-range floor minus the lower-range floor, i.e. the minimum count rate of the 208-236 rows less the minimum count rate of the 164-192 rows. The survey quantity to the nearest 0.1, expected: -6.3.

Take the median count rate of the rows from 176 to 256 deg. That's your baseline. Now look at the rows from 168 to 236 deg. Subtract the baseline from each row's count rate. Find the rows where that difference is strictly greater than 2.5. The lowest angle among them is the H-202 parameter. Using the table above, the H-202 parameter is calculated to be 170.0 deg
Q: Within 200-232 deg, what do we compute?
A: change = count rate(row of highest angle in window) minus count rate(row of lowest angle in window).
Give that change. -1.5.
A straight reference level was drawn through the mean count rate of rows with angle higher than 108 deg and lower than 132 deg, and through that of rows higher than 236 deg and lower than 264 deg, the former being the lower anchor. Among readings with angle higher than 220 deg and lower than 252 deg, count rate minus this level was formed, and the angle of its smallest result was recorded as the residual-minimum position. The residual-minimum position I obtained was 242.0 deg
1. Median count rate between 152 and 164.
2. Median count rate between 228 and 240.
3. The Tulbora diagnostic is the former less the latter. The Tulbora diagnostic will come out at 5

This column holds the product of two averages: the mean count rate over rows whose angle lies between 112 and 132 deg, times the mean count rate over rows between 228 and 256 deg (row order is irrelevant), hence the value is 196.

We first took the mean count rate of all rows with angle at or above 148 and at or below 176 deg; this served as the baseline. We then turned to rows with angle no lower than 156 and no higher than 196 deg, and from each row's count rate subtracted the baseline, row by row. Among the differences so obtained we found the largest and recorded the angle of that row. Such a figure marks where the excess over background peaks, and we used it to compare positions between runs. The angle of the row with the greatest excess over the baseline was 190.0 deg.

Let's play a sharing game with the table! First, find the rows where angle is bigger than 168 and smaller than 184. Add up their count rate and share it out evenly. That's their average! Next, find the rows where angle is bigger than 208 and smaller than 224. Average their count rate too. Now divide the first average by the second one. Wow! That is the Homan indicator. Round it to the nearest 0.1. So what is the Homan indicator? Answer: 1.6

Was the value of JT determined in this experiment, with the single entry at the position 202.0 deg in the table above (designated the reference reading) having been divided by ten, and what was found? 1.59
